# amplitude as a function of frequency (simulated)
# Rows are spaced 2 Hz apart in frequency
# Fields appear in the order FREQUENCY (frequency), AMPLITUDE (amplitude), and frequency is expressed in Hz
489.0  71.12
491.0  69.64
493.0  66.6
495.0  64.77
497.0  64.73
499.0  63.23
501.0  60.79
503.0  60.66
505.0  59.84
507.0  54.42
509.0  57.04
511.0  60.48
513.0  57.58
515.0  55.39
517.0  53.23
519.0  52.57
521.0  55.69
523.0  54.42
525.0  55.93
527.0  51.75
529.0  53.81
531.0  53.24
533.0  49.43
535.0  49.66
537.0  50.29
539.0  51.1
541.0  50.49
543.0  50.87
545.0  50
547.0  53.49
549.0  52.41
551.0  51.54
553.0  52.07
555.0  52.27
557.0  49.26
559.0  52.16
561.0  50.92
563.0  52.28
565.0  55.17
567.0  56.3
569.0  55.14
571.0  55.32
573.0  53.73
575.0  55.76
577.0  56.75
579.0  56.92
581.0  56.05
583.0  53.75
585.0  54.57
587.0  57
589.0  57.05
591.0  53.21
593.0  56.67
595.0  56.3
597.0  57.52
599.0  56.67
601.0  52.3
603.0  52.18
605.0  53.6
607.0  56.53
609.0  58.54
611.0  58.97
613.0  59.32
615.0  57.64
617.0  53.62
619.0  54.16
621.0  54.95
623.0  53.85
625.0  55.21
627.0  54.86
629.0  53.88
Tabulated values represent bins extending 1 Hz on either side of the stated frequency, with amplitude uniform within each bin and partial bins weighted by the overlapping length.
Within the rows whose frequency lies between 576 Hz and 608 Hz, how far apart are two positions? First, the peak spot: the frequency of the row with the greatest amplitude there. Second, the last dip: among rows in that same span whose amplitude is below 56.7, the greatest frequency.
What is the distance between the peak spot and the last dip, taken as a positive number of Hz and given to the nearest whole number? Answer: 10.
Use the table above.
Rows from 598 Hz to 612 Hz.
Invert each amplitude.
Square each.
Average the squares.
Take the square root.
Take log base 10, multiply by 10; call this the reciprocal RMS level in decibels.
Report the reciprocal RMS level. -17.4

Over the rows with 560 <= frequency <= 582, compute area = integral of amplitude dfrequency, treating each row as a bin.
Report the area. 1209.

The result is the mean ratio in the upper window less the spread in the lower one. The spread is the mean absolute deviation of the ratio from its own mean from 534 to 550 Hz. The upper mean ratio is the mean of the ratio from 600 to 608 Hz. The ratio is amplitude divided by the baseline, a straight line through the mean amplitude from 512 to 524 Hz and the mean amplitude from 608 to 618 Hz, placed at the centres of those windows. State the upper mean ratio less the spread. 0.919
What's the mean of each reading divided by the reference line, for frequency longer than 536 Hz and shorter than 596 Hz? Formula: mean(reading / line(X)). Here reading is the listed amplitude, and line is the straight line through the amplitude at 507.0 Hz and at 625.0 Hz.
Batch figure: 0.98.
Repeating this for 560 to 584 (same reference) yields 1.00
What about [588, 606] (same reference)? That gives 1.00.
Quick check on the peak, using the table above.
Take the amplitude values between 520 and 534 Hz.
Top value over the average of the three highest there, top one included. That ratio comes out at 1.011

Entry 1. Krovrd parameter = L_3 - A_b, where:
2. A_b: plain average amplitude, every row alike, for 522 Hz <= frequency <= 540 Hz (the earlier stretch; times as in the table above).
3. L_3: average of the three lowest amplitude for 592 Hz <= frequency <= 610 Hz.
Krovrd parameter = 1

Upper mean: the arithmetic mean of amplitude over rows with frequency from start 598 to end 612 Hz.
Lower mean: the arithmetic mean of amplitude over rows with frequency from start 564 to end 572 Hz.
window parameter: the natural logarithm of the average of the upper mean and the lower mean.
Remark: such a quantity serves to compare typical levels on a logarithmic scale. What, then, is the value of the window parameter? 4.02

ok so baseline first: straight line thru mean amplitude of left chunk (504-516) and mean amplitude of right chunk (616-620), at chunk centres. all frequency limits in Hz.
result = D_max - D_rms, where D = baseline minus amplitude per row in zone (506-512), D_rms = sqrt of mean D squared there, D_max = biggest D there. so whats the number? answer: 0.60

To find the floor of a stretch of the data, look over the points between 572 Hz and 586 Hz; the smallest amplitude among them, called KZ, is 53.73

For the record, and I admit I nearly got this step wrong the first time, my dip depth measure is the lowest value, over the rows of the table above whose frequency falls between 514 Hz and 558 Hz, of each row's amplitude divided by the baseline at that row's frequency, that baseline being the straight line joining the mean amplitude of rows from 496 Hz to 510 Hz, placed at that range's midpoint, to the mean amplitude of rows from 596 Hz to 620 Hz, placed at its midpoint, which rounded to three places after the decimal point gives 0.839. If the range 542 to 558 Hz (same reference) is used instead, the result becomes 0.850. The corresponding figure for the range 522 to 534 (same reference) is 0.839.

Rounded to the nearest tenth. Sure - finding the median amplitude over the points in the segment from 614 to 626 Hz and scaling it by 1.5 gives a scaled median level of 81.8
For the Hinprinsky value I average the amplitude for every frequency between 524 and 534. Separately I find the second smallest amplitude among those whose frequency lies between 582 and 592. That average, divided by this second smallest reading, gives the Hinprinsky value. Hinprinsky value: 0.98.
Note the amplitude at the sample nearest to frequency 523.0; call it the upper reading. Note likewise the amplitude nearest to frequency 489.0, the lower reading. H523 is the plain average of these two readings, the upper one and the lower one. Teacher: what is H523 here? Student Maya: 62.8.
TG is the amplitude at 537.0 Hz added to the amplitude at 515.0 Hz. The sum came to 106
